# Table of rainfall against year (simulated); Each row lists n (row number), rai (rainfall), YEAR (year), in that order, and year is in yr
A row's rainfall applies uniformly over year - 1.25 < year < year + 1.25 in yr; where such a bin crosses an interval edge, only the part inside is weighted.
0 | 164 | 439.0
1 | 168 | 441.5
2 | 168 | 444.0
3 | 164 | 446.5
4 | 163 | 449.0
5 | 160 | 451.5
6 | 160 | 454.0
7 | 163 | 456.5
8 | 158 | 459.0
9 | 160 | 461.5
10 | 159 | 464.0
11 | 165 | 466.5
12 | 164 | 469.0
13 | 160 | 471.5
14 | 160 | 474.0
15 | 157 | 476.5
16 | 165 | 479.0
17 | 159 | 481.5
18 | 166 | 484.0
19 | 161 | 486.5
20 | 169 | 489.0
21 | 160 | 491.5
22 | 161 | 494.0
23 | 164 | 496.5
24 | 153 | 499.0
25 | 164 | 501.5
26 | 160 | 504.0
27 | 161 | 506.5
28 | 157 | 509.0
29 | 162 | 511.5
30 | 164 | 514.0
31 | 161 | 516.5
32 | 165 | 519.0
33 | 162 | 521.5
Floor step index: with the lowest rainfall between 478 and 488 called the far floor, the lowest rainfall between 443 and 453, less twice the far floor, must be -158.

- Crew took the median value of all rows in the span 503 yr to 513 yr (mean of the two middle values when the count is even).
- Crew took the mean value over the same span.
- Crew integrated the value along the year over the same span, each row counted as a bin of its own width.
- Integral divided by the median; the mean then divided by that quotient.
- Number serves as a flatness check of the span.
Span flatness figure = 16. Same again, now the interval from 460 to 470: 16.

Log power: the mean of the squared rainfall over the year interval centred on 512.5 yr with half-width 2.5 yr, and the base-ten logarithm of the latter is 4.42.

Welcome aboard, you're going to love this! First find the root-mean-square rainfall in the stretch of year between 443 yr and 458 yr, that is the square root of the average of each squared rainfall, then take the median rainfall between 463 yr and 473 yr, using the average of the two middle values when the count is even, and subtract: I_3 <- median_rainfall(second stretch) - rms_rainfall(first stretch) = -1.02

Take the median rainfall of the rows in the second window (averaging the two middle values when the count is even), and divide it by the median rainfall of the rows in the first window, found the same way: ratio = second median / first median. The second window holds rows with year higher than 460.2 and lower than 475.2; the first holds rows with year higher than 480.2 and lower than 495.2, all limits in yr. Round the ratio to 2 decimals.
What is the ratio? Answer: 0.99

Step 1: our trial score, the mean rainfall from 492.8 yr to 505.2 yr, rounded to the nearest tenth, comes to 160.4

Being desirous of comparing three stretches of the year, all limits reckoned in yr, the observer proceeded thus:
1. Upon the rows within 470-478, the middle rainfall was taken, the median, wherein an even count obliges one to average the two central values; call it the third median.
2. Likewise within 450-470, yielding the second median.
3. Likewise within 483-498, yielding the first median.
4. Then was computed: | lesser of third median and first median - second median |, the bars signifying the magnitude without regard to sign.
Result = 0.00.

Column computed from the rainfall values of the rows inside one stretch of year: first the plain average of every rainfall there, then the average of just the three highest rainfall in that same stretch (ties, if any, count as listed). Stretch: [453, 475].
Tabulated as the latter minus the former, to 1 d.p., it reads 3.0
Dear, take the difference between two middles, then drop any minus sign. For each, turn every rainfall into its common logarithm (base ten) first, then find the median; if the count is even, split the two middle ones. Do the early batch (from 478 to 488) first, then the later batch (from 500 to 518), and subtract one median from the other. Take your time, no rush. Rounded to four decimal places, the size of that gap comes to 0.0053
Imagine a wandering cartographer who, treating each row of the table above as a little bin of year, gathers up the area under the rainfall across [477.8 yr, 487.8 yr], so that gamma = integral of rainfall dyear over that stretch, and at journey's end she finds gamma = 1628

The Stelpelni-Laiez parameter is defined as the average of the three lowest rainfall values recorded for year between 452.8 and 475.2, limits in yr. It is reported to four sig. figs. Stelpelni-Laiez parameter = 159.0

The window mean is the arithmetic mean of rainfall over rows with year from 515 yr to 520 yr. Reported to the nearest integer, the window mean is 163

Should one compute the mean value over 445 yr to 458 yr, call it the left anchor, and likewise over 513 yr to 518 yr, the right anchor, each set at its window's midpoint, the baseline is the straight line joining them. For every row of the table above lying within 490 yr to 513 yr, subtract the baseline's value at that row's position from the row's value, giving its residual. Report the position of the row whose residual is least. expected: 499.0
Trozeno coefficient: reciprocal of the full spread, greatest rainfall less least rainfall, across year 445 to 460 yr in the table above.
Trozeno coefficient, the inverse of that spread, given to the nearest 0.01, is 0.17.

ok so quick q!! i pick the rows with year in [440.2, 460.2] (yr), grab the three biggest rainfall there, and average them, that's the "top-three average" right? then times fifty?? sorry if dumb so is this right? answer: 8333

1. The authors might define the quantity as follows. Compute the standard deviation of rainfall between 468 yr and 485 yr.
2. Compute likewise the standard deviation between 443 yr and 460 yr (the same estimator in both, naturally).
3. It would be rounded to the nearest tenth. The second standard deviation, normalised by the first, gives 1.0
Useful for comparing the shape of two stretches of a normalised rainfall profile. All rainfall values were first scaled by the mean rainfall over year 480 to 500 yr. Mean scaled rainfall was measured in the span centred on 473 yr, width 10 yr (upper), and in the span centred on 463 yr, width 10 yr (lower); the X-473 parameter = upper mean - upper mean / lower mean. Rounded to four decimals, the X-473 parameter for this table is -0.0069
